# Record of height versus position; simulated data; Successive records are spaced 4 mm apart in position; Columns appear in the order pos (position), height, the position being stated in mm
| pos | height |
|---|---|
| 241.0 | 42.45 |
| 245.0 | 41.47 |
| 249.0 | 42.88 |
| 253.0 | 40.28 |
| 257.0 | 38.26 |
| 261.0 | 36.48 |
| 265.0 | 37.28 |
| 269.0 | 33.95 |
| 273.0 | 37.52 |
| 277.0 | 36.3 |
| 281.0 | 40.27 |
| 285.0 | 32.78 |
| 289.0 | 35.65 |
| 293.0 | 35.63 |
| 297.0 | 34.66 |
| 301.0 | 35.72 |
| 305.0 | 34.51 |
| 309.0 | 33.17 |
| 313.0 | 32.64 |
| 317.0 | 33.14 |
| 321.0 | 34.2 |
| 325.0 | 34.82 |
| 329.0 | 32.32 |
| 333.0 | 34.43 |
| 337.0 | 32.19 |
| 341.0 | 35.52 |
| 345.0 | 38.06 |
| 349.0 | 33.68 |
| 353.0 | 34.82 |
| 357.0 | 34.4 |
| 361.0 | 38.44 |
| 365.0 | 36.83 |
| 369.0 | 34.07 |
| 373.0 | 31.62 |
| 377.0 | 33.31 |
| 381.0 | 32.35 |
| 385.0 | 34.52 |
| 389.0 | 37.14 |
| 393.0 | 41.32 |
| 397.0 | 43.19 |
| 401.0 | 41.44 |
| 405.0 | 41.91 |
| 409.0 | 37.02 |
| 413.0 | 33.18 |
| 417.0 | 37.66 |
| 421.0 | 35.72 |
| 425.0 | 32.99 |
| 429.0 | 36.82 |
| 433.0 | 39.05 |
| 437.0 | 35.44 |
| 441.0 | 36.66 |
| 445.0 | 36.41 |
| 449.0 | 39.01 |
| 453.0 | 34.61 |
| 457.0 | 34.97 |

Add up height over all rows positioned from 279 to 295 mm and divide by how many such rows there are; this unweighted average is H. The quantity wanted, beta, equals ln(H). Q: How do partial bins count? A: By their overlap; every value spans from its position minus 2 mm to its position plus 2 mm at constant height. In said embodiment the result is 3.59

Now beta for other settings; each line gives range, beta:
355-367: 3.60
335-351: 3.55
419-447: 3.59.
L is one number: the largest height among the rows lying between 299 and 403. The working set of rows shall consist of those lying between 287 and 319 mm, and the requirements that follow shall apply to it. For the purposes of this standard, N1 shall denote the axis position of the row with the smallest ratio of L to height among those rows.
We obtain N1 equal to 301.0 mm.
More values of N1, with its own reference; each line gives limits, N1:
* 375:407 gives 397.0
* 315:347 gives 345.0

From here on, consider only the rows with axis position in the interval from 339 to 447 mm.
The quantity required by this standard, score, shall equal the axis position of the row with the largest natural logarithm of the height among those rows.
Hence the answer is 397.0 mm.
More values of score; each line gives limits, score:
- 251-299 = 253.0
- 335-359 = 345.0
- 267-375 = 281.0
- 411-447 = 433.0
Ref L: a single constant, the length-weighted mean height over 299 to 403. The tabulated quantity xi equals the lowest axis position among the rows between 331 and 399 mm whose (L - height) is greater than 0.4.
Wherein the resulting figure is 333.0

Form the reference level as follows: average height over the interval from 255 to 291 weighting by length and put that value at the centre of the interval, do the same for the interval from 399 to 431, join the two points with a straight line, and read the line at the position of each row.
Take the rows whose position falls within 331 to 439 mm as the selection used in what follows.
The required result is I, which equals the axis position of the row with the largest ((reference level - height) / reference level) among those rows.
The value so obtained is 373.0 mm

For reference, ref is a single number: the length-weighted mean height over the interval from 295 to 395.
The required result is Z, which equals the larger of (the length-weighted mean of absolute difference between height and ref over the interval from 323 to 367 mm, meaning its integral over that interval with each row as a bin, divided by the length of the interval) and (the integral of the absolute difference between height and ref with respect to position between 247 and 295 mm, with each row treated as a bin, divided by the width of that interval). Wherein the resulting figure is 3.0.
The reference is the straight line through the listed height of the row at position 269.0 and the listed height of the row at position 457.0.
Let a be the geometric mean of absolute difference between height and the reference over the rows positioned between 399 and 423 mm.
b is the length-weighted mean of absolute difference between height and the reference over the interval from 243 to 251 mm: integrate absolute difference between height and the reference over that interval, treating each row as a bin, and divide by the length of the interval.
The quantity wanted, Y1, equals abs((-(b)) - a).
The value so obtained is 11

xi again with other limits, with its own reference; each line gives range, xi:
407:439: 413.0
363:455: 369.0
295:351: 297.0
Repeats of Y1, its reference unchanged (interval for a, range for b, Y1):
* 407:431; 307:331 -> 3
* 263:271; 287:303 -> 1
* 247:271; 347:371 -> 1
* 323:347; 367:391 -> 3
